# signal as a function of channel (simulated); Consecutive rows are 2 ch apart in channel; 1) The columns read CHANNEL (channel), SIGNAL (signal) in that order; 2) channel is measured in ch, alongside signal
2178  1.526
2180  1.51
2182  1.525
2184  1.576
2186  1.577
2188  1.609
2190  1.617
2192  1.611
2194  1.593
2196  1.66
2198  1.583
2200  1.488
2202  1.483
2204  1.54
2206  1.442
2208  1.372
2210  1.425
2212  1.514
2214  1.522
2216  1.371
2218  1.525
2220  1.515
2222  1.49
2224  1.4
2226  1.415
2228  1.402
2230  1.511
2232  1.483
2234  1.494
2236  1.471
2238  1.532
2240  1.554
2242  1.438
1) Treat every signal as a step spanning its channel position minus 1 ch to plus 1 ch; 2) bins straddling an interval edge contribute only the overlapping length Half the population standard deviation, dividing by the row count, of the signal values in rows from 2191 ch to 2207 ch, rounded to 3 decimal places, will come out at 0.035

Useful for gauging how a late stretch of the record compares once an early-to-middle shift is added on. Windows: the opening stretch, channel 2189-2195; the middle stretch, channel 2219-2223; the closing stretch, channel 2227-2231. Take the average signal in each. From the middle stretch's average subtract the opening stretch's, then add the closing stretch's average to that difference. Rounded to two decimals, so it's 1.35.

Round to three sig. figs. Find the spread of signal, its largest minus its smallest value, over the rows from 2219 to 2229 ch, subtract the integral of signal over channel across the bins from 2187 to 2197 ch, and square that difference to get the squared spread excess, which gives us 258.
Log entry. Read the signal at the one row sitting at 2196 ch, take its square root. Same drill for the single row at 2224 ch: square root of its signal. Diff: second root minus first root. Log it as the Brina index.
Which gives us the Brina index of -0.11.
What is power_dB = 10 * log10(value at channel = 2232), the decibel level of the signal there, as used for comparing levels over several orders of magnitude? 1.71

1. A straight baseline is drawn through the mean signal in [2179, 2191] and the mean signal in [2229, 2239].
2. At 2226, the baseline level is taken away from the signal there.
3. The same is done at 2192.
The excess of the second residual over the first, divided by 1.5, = 0.10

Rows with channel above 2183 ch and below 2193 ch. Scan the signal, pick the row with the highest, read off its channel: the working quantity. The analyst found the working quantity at 2190 ch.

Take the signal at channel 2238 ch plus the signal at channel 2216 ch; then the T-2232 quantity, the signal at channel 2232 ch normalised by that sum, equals 0.51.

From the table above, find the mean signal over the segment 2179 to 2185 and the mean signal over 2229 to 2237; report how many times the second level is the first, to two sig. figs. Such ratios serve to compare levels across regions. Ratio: 0.97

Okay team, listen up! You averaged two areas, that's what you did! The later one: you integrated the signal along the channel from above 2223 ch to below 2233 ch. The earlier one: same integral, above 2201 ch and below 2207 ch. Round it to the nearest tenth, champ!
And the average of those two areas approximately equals 11.7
